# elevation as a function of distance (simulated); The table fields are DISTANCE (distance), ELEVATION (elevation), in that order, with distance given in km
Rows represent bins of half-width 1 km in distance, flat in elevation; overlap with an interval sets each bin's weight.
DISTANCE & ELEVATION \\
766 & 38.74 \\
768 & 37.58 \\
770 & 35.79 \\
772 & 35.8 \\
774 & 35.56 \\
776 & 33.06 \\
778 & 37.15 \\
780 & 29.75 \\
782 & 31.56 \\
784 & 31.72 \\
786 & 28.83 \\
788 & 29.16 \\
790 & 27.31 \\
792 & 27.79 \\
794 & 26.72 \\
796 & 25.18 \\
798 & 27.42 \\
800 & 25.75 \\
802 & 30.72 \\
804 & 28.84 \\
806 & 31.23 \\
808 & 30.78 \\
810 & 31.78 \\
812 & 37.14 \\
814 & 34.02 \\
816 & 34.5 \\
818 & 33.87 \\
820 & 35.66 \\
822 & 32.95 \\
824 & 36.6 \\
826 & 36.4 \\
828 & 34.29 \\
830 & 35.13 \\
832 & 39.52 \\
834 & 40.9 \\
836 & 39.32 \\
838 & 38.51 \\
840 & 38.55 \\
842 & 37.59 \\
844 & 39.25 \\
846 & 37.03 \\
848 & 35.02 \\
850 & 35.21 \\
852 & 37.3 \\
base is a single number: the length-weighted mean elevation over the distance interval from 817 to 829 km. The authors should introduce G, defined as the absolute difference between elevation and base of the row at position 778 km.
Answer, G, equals 2.2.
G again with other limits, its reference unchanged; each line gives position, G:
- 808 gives 4.2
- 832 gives 4.6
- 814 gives 0.9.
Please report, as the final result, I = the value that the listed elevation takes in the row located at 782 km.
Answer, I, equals 31.56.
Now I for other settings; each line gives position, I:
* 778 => 37.15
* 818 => 33.87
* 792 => 27.79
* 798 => 27.42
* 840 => 38.55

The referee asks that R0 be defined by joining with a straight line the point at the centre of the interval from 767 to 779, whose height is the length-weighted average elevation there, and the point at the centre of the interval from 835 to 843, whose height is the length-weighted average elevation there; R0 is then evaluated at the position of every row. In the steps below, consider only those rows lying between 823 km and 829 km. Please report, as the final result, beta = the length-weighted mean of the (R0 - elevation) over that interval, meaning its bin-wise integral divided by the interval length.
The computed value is 2.2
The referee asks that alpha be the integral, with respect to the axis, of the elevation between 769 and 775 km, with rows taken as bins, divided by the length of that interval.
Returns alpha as 35.7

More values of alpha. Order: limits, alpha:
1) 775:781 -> 33.3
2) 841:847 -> 38.0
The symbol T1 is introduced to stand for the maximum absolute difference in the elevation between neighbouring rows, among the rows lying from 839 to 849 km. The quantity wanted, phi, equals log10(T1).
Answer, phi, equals 0.35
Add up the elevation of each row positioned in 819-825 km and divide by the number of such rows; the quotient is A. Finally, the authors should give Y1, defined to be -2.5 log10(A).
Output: -3.86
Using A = 35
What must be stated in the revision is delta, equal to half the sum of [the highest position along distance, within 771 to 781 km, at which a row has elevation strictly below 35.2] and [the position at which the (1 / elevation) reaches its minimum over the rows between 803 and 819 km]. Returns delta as 796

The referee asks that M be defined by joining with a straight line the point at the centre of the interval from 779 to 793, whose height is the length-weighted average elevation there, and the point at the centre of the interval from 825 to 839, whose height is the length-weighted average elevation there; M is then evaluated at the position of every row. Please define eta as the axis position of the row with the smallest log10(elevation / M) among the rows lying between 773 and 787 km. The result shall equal 786 km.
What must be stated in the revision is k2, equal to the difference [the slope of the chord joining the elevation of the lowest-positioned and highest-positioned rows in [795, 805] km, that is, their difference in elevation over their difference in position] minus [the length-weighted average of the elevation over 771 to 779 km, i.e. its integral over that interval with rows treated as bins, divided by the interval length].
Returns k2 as -34.9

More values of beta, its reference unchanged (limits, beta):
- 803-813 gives 5.3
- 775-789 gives 4.6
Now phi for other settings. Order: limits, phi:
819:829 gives 0.56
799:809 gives 0.70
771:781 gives 0.87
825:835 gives 0.64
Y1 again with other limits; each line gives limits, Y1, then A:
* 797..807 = -3.65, 29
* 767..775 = -3.90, 36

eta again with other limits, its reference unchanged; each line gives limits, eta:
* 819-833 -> 822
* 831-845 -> 842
